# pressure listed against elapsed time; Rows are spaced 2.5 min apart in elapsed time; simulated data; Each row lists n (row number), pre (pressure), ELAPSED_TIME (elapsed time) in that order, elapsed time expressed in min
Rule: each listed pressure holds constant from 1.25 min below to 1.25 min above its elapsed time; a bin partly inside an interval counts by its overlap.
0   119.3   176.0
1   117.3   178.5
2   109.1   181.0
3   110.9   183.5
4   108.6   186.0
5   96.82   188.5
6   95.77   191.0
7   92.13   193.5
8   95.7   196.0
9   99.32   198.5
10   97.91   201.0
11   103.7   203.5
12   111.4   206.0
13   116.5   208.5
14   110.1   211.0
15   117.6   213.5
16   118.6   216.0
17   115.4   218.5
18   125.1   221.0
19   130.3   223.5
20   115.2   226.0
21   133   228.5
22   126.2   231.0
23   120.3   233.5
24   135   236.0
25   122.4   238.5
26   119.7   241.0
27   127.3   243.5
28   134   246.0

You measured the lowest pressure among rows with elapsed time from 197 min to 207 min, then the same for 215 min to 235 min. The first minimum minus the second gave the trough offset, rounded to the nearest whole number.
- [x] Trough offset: -17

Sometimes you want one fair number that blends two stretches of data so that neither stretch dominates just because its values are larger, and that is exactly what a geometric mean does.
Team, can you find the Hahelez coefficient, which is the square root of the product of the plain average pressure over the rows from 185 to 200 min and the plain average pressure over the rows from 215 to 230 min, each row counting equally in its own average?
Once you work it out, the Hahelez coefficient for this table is 110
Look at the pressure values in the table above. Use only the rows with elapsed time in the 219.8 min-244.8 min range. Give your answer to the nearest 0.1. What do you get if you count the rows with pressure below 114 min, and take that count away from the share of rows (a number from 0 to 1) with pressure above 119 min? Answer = 0.9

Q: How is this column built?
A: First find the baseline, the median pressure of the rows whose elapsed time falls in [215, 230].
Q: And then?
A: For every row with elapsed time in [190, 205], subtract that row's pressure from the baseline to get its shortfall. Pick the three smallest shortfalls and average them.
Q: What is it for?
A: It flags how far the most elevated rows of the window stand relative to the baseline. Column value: 22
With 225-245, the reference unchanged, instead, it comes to -10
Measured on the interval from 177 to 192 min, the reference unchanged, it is 9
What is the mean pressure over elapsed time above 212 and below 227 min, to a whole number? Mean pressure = 120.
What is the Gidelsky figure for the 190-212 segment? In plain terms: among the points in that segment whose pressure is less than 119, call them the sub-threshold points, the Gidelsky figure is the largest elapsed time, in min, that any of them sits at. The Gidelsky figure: 211.0 min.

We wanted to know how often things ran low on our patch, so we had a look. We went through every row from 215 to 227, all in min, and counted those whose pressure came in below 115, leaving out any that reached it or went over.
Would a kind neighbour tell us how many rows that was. 0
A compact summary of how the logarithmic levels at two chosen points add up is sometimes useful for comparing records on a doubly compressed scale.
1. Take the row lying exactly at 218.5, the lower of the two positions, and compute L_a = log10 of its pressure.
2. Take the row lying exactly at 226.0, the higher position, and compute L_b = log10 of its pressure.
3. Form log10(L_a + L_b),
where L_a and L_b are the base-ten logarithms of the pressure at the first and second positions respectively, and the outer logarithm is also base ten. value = 0.615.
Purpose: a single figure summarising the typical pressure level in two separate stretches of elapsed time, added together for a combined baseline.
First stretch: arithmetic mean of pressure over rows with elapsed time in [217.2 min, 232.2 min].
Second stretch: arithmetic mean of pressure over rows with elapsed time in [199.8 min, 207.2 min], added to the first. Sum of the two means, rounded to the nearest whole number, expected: 229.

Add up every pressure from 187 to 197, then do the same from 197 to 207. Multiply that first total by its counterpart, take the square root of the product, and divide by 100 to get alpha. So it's 3.96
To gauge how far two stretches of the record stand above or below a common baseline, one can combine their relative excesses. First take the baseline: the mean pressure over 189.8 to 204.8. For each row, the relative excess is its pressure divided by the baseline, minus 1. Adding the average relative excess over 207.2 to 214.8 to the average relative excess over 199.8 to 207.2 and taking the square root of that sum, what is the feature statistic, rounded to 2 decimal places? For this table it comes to 0.50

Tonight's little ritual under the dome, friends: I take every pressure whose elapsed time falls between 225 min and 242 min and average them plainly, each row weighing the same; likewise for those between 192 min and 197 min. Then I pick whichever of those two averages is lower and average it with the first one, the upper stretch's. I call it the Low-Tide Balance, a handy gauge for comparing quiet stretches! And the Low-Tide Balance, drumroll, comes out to 109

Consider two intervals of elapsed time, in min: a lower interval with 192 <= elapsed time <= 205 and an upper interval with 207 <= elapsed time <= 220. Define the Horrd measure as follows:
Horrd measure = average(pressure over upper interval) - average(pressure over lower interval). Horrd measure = 18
